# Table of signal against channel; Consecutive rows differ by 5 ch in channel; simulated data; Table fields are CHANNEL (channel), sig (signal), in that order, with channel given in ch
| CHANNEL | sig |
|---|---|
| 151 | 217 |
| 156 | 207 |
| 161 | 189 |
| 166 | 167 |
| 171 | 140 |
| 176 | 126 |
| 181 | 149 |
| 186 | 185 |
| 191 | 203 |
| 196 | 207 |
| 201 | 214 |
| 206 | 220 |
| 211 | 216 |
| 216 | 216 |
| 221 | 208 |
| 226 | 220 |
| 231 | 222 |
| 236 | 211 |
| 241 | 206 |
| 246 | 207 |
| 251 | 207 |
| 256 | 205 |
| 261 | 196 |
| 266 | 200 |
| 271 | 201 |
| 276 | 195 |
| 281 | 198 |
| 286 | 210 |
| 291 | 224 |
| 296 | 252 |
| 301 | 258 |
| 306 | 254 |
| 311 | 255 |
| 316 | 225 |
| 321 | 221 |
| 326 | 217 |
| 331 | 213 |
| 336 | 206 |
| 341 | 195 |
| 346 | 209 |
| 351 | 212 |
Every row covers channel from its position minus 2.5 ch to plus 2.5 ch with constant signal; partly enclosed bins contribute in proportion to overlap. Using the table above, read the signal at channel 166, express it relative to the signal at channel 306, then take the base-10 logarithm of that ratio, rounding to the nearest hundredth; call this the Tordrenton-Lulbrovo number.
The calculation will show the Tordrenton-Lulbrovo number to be -0.18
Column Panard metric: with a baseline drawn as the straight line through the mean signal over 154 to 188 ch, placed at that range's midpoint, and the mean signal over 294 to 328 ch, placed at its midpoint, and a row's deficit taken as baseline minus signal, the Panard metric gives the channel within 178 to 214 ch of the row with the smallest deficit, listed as 206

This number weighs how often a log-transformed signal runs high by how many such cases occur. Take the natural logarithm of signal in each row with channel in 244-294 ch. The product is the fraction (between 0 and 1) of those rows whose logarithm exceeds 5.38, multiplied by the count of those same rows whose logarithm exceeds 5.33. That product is 0.4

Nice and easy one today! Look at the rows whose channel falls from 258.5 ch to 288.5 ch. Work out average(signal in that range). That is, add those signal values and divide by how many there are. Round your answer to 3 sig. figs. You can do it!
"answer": 200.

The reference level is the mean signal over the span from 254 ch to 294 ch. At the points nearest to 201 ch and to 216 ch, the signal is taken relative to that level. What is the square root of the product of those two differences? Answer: 11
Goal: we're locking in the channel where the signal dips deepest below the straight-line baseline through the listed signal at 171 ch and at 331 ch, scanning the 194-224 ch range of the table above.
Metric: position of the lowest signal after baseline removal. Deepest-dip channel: 221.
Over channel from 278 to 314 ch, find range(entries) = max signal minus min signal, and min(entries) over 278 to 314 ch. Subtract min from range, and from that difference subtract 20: -158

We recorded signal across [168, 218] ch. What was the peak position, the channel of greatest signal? 206 ch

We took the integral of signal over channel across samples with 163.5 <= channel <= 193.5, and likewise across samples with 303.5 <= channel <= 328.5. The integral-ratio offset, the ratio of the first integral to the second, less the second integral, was -5859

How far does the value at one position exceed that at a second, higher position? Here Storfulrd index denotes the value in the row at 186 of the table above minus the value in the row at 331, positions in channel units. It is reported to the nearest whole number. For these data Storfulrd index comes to -28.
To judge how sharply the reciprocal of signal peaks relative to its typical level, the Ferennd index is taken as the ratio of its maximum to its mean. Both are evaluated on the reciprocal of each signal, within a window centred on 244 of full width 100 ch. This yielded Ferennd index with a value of 1.07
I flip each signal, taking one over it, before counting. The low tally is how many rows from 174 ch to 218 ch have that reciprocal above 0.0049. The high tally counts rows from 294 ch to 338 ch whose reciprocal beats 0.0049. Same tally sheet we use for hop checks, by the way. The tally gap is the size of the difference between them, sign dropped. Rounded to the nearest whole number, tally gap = 4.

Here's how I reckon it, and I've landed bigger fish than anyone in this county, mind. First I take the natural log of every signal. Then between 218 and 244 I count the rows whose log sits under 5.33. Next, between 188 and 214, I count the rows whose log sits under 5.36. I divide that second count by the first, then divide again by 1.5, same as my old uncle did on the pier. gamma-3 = 1.3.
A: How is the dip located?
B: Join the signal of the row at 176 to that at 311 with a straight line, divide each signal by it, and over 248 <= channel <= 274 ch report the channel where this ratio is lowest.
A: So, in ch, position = 271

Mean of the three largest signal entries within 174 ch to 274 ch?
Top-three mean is 221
